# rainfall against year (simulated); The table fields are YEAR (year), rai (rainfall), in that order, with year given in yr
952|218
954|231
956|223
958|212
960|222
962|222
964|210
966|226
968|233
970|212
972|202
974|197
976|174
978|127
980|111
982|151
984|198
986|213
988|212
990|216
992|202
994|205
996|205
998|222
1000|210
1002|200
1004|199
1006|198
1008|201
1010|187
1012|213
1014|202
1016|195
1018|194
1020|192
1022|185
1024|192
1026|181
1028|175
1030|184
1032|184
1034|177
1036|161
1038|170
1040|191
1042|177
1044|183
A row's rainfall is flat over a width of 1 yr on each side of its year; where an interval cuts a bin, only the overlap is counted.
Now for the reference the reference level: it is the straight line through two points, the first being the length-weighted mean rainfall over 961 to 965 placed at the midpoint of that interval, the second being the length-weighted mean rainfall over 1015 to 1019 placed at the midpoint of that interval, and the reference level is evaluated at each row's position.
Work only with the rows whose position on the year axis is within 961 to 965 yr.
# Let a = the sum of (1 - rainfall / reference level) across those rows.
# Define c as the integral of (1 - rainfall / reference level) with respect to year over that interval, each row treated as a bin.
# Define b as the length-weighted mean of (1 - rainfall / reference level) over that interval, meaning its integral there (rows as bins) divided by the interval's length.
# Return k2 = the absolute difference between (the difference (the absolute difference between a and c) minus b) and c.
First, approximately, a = 0.00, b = 0.000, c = 0.00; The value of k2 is 0.00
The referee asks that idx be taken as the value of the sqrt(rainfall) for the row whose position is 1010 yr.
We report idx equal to 13.7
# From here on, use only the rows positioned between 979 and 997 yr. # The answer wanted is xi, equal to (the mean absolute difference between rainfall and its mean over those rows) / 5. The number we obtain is 5.3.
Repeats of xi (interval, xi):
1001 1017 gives 0.9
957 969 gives 1.3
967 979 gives 5.4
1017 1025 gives 0.6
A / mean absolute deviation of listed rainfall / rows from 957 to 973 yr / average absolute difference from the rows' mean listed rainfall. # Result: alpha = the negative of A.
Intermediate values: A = 8.4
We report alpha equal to -8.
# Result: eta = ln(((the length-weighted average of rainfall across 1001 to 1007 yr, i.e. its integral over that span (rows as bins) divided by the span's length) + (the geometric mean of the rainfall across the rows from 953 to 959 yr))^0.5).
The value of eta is 3.02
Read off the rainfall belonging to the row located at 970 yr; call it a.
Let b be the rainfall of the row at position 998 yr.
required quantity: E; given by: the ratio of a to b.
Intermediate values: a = 212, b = 222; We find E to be 0.95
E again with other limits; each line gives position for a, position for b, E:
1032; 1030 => 1.00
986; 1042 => 1.20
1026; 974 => 0.92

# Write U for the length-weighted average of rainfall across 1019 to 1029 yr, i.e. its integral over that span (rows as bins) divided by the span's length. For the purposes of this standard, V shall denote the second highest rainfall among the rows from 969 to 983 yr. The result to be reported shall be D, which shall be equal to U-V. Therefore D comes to -17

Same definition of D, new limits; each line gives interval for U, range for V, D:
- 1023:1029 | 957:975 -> -43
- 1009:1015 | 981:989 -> -11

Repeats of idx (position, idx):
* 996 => 14.3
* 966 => 15.0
